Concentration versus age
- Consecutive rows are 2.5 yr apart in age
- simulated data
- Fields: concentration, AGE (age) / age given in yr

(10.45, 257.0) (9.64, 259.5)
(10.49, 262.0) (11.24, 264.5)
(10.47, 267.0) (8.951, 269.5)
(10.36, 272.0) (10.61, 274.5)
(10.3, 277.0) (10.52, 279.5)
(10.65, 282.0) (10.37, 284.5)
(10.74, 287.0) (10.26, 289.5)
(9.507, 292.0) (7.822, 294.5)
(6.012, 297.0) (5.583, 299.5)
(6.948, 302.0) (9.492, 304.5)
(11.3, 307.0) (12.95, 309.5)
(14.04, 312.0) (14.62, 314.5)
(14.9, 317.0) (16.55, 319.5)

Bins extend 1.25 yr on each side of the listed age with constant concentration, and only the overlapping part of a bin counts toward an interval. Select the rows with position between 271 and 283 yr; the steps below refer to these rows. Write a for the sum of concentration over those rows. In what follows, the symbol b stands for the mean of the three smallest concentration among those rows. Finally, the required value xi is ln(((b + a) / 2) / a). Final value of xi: -0.512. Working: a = 52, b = 10.4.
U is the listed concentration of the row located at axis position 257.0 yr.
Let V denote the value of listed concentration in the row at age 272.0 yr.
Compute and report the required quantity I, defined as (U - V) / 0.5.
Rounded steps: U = 10.45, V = 10.36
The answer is 0.2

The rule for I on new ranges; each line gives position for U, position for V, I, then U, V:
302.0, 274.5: -7.3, 6.948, 10.61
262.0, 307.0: -1.6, 10.49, 11.3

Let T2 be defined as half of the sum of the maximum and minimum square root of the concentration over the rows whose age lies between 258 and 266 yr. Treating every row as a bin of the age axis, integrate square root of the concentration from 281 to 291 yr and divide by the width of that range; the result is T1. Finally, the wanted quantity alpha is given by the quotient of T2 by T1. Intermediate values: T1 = 3.24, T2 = 3.23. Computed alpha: 1.00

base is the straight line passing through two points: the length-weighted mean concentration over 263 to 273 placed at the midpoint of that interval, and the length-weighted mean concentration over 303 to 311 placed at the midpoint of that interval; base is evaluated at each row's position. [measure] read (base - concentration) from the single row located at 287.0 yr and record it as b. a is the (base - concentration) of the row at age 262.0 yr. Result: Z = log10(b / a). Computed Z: -1.2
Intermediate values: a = -0.4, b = -0.02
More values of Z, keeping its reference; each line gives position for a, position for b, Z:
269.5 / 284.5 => -0.7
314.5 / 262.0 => -0.9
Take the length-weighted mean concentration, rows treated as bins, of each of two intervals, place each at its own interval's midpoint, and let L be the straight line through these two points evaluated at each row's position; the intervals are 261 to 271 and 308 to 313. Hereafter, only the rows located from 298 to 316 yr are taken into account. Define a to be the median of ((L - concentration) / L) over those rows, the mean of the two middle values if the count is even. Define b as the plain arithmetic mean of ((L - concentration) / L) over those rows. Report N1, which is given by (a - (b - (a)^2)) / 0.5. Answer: -0.06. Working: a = 0.138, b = 0.19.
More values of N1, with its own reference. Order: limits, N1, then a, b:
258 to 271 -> -0.02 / -0.011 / 0.00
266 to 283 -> 0.02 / 0.062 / 0.06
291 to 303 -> 0.49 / 0.456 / 0.42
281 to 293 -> -0.01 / 0.103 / 0.12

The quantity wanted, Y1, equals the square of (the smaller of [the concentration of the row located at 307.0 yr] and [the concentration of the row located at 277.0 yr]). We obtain 106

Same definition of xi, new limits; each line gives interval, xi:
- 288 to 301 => -0.540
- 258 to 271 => -0.519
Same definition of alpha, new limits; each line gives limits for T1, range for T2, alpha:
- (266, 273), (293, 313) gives 0.97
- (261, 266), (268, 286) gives 0.95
